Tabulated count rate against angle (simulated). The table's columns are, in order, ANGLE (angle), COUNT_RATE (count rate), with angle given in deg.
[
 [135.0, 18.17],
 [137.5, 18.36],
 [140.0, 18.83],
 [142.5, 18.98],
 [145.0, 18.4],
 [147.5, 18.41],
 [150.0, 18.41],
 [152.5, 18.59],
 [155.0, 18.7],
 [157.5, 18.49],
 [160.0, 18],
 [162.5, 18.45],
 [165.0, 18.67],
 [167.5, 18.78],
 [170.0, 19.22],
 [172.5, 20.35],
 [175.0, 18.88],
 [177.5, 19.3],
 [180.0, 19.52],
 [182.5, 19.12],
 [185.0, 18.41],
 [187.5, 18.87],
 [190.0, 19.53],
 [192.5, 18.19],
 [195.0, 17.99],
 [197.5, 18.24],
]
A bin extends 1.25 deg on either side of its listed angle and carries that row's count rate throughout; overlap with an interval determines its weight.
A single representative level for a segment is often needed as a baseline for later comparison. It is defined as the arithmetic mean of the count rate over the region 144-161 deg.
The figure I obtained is 18.4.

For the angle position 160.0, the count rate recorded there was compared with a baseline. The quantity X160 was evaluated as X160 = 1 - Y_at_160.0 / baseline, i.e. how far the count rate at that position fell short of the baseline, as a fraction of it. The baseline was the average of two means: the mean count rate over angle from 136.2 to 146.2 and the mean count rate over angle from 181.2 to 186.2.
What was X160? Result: 0.038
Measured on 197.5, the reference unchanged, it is 0.025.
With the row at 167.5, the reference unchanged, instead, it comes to -0.004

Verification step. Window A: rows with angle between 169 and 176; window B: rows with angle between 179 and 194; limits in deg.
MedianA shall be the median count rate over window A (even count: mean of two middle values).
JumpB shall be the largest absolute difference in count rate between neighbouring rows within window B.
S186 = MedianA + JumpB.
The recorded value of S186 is 20.6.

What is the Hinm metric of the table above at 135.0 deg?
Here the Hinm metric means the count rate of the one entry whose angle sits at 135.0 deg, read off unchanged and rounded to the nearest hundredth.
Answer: 18.17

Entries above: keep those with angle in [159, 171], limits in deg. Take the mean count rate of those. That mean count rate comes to 18.6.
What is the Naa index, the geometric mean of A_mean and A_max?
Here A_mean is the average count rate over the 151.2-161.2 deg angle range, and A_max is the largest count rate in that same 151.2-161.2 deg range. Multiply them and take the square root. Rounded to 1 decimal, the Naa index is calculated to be 18.6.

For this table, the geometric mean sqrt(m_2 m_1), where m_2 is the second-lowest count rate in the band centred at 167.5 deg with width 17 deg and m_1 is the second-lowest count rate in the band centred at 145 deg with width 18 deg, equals 18.4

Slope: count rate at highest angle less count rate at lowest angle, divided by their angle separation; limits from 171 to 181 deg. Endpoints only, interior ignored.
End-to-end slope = -0.11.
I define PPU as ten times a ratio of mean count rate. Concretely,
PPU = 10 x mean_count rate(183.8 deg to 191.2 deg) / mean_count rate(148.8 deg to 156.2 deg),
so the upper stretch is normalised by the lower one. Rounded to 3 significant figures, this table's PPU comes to 10.2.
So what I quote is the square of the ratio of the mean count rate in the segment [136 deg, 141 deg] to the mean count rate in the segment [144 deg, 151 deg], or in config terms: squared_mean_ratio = 1.02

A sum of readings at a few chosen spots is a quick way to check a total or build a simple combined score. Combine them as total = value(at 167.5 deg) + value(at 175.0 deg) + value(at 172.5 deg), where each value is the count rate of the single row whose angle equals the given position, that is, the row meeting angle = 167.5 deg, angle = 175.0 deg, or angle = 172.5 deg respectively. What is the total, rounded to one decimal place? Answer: 58.0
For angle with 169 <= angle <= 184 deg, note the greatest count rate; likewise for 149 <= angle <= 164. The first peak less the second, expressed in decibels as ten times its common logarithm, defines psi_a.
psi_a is 2.2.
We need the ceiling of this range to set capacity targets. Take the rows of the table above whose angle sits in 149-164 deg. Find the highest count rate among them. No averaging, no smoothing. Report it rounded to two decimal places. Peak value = 18.70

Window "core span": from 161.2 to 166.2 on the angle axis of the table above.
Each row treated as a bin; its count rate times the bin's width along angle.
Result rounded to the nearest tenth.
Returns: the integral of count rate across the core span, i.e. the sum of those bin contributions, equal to 92.8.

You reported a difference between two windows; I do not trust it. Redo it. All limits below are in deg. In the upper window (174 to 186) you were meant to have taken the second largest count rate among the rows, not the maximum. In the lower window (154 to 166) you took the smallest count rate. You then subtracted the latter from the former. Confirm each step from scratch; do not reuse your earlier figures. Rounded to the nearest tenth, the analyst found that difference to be 1.3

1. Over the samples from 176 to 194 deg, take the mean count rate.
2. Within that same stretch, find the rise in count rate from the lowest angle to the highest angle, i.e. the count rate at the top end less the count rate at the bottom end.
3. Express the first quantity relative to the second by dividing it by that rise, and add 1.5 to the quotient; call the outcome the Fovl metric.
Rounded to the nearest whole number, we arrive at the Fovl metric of -16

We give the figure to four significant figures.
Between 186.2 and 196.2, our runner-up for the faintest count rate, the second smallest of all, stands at 18.19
